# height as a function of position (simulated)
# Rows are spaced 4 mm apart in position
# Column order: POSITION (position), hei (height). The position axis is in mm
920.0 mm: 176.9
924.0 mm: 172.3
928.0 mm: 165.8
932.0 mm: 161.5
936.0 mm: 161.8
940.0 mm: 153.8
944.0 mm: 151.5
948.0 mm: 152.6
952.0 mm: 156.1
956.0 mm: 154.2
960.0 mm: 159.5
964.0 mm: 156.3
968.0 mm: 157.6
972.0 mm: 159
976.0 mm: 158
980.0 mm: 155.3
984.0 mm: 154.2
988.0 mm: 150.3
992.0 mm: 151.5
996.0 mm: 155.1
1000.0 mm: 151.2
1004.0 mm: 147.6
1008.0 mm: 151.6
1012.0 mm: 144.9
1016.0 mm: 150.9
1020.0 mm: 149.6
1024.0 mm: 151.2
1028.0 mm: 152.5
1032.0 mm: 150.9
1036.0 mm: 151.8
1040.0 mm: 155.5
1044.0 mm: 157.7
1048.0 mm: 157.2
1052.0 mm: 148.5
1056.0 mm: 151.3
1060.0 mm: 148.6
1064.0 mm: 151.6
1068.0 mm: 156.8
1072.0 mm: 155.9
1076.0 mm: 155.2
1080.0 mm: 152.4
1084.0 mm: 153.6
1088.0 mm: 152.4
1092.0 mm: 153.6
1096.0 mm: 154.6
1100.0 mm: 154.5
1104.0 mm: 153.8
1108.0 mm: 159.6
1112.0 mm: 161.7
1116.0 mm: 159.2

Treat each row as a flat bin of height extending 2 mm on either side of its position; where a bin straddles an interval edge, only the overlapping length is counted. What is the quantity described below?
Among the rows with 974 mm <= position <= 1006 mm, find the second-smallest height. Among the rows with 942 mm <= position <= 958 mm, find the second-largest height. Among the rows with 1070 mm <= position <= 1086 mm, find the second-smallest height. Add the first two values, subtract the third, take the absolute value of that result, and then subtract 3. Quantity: 147.9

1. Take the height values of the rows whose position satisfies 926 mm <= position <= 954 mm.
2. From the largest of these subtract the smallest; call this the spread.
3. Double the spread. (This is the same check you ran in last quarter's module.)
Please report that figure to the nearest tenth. 28.6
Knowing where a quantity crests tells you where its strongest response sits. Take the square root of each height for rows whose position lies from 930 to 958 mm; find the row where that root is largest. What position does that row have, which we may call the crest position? 936.0 mm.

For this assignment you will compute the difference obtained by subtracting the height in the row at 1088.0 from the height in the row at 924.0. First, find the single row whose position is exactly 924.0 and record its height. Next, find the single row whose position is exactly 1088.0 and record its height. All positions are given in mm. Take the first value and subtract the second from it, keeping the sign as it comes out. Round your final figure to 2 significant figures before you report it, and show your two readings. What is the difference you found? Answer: 20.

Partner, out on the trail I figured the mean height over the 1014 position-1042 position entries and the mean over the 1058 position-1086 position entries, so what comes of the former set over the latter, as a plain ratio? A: 0.99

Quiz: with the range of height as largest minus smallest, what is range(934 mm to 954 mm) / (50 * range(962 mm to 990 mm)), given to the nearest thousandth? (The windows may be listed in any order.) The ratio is 0.024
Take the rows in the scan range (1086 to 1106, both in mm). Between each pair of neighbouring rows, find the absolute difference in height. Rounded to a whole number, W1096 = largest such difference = 1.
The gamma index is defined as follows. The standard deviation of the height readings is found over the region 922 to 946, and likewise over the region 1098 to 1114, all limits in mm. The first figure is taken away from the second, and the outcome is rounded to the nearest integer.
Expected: -4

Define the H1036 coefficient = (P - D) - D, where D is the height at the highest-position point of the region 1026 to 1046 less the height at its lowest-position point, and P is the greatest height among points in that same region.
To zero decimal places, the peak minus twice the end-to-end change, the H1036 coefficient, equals 147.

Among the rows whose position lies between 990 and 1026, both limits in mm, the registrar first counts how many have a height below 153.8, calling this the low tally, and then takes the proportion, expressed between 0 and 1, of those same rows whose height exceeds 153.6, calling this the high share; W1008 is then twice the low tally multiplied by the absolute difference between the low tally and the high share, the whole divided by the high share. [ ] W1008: 1136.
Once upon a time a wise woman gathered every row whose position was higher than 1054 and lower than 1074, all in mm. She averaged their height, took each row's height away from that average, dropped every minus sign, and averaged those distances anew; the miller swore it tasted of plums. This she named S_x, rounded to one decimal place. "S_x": 2.8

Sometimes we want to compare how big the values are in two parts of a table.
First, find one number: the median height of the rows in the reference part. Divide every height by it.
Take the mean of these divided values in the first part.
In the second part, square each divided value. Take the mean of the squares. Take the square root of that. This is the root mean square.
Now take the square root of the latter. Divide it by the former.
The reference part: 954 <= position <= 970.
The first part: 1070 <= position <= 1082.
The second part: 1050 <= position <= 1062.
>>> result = 0.99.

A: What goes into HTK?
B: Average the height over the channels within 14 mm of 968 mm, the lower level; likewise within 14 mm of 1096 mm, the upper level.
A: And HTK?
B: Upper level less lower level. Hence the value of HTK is -2.5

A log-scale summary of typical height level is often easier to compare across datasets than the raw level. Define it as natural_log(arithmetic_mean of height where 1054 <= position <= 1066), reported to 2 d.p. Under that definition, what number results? 5.01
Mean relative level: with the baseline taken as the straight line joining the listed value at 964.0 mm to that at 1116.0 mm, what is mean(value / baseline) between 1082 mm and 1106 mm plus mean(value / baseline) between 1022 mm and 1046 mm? 1.94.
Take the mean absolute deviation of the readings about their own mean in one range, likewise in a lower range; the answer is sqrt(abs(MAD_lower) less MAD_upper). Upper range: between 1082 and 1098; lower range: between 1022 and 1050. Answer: 1.40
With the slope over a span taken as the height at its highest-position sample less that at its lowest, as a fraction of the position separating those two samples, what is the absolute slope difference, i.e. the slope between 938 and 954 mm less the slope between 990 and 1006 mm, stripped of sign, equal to 0.52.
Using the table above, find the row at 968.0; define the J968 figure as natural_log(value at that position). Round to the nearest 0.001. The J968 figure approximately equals 5.060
